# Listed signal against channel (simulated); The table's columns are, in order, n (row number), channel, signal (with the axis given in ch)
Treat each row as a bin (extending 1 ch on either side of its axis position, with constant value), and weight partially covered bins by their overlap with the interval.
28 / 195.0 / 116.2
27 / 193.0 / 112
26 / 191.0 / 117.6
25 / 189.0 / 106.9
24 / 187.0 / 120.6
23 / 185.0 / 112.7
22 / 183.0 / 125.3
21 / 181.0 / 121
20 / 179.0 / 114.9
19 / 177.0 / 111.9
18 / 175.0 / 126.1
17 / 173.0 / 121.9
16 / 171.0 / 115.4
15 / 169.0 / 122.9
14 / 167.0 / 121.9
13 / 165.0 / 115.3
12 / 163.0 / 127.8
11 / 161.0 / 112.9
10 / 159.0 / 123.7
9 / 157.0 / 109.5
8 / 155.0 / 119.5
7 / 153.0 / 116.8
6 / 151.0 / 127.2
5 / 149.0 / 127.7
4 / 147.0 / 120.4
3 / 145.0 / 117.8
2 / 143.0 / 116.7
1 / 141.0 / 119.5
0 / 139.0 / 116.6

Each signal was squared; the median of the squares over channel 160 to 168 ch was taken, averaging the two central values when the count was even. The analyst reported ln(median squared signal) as 9.55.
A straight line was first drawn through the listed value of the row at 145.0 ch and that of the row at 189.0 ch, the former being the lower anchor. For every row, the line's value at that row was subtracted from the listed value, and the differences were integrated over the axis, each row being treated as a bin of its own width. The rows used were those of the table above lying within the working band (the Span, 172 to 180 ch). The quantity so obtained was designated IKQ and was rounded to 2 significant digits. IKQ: 69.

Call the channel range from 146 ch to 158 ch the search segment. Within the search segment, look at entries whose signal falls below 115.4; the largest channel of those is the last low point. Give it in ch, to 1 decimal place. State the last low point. 157.0 ch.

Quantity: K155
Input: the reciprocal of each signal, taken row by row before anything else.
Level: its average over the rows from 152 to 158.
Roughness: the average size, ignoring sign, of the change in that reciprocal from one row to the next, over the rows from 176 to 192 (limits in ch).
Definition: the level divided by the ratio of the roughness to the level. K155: 0.122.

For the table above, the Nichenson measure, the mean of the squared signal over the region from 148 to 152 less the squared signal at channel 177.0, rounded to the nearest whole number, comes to 3722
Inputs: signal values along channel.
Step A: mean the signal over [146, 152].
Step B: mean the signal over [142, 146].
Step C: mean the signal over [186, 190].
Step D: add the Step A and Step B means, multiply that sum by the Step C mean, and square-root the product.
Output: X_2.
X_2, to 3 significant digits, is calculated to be 166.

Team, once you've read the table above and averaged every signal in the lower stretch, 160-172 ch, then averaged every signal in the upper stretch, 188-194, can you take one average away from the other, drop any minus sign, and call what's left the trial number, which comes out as 7.2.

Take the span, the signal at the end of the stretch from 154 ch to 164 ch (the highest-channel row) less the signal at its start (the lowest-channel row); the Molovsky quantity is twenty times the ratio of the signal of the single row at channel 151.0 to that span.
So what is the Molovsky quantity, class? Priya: 307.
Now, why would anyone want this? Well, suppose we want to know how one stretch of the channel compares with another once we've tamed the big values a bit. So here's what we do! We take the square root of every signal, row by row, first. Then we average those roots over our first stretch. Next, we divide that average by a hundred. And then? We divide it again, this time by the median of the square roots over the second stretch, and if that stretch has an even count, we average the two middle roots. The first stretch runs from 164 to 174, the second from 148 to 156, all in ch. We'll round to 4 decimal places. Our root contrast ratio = 0.0098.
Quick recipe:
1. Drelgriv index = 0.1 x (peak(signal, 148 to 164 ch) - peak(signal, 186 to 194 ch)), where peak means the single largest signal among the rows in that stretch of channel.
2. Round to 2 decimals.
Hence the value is 0.72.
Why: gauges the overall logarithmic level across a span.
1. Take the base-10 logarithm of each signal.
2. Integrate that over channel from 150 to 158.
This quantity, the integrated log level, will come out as 16.6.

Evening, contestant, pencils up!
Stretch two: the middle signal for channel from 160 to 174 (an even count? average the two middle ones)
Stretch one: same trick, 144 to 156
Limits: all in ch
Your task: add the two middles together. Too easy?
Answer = 242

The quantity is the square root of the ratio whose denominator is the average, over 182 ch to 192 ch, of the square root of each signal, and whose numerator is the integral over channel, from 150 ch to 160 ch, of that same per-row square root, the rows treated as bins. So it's 3.18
